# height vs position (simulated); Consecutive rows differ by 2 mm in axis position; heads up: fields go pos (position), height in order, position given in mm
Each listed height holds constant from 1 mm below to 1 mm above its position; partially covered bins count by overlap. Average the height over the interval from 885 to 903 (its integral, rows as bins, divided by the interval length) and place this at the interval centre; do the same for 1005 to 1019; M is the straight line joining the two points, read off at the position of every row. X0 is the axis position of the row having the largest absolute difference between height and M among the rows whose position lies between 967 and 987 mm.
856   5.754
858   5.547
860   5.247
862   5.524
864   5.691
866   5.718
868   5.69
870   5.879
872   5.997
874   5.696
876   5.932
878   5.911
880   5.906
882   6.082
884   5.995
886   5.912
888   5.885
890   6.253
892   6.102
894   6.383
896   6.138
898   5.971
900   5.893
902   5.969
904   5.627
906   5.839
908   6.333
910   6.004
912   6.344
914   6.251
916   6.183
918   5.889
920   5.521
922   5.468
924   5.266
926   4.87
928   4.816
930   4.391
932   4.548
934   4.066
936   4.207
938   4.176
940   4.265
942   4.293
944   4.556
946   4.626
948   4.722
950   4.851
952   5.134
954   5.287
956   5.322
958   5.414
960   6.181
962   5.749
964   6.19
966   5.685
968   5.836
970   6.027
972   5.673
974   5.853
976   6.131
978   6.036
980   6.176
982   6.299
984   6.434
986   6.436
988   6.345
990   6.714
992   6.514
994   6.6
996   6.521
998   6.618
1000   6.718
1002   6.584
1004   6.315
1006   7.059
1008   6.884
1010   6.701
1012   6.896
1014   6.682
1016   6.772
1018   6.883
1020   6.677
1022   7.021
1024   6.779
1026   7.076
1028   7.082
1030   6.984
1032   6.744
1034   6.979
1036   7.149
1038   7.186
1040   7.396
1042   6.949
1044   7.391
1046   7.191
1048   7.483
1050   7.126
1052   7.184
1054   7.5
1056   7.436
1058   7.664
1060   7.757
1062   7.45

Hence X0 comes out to 972 mm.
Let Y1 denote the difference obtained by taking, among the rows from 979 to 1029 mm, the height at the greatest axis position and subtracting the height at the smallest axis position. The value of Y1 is 0.91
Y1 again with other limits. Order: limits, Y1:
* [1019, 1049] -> 0.81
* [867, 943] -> -1.40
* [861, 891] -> 0.73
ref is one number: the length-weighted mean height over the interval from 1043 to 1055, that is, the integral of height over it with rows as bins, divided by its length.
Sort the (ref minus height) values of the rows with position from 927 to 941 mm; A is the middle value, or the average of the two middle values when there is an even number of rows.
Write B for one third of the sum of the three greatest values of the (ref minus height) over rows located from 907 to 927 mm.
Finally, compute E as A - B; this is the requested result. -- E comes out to 0.94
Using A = 3.05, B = 2.1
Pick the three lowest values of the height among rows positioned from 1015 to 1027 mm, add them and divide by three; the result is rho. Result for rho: 6.7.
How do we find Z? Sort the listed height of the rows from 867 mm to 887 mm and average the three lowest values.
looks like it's 5.8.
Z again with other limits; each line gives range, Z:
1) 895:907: 5.8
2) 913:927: 5.2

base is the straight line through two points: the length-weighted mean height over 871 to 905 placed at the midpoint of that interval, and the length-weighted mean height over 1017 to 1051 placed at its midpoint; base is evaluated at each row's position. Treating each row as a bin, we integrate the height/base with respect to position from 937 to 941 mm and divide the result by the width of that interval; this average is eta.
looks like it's 0.66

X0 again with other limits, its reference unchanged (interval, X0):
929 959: 934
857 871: 860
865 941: 934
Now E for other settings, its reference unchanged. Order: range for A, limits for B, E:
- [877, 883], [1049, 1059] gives 1.34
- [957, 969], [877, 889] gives 0.11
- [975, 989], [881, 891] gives -0.37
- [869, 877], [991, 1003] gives 0.63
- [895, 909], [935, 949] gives -1.75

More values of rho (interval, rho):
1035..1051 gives 7.1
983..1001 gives 6.4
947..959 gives 4.9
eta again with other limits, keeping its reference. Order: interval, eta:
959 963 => 0.91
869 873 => 1.01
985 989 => 0.95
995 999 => 0.97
